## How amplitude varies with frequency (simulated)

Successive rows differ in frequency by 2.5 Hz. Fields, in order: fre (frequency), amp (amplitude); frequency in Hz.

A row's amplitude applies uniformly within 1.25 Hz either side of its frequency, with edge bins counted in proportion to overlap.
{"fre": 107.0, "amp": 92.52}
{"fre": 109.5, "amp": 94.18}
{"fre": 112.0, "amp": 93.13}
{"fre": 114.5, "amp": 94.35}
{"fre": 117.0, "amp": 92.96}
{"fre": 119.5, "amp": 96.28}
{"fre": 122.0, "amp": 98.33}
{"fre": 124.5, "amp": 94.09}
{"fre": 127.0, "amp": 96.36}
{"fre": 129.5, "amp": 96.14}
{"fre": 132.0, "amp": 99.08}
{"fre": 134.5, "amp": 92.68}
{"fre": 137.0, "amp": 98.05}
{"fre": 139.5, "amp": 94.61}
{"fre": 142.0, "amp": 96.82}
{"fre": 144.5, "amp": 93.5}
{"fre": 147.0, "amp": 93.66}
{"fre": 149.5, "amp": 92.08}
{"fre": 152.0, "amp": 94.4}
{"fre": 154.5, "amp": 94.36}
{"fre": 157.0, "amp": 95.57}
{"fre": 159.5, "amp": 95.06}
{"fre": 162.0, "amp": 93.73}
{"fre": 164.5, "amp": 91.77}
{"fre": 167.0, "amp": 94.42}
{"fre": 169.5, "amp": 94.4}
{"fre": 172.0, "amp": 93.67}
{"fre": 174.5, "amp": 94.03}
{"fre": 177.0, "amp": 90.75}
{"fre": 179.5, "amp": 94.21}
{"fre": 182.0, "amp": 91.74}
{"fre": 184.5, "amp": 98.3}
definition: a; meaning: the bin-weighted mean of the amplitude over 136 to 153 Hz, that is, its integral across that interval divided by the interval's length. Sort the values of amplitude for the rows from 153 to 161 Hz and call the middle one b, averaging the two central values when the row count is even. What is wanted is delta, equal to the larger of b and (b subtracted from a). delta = 95.06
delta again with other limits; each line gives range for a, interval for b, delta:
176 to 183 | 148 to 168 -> 94.38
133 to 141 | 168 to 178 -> 93.85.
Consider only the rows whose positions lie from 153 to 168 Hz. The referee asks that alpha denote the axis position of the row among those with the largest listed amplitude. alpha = 157.0 Hz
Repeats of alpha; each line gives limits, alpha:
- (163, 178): 167.0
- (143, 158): 157.0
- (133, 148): 137.0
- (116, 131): 122.0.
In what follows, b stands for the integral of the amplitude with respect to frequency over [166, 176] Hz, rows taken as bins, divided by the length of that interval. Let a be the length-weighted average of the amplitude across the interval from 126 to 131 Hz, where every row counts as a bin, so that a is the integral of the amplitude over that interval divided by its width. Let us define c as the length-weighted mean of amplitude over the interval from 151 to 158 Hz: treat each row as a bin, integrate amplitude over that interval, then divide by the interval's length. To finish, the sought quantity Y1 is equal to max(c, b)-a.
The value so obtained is -1.6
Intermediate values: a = 96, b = 94.0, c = 94.8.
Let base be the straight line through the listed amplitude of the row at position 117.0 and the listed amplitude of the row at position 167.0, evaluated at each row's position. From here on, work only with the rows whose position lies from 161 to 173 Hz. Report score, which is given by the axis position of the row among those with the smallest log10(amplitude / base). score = 164.5 Hz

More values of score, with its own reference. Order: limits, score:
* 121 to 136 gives 134.5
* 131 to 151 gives 149.5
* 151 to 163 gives 162.0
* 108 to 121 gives 117.0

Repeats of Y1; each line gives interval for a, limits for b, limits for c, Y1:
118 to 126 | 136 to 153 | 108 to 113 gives -1.4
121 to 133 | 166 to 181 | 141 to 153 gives -2.7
